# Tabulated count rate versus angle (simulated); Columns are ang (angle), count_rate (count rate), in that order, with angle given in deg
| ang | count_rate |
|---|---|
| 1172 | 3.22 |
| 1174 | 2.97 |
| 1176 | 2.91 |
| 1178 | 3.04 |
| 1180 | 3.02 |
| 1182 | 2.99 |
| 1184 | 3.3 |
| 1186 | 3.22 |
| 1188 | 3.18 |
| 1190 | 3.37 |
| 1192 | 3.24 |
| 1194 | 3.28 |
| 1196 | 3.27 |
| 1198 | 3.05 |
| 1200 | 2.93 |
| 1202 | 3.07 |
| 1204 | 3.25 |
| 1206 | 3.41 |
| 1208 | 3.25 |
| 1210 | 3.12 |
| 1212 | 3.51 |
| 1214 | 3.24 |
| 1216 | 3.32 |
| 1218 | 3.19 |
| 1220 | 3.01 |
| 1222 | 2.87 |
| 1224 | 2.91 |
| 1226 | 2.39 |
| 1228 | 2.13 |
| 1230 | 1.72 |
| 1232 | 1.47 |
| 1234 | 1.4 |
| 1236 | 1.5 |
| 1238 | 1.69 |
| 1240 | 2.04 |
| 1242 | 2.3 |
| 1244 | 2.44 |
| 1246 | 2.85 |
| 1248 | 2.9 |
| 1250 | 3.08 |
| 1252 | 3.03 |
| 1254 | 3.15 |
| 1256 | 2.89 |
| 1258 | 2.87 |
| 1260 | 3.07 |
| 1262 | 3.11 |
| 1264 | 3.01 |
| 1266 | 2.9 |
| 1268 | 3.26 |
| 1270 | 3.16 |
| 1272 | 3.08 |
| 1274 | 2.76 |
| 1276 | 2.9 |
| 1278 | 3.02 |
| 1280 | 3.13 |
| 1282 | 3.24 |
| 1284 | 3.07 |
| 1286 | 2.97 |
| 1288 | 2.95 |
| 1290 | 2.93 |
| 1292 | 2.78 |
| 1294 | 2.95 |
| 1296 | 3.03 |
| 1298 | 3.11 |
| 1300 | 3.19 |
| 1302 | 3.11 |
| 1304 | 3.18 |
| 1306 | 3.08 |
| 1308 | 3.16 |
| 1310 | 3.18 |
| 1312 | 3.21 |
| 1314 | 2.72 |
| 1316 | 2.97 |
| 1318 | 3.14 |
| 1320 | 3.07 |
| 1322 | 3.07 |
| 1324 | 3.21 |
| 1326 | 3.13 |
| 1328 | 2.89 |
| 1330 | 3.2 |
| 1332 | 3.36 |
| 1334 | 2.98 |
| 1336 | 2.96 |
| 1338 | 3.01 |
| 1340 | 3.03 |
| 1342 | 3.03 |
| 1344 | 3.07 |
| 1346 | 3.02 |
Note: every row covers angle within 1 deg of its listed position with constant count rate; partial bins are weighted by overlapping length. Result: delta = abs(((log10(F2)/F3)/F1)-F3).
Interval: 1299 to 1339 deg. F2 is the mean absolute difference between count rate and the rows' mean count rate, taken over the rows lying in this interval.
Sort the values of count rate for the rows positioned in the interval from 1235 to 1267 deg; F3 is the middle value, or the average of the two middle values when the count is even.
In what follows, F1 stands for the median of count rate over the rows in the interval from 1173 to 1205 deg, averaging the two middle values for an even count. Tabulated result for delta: 3.00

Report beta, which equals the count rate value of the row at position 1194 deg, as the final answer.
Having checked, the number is 3.28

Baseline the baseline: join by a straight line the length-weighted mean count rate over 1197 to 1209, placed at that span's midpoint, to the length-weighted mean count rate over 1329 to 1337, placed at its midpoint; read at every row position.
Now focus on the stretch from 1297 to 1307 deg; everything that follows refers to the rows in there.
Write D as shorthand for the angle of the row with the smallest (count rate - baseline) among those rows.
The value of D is 1306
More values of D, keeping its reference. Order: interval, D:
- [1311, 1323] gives 1314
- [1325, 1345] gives 1328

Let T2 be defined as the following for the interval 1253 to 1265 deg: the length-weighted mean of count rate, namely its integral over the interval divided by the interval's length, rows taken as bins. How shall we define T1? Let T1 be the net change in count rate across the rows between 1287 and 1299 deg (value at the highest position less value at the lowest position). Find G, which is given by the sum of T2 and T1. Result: 3.18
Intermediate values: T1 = 0.2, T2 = 3.02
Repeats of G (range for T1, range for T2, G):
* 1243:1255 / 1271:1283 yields 3.73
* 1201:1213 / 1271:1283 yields 3.46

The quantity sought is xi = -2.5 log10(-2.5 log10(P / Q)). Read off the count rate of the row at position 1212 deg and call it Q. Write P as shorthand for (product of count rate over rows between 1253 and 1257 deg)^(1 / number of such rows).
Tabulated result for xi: 2.0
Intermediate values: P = 3.0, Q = 3.51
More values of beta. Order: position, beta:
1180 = 3.02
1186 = 3.22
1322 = 3.07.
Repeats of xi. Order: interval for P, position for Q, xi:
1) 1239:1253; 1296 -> 2.0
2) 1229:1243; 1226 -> 1.1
